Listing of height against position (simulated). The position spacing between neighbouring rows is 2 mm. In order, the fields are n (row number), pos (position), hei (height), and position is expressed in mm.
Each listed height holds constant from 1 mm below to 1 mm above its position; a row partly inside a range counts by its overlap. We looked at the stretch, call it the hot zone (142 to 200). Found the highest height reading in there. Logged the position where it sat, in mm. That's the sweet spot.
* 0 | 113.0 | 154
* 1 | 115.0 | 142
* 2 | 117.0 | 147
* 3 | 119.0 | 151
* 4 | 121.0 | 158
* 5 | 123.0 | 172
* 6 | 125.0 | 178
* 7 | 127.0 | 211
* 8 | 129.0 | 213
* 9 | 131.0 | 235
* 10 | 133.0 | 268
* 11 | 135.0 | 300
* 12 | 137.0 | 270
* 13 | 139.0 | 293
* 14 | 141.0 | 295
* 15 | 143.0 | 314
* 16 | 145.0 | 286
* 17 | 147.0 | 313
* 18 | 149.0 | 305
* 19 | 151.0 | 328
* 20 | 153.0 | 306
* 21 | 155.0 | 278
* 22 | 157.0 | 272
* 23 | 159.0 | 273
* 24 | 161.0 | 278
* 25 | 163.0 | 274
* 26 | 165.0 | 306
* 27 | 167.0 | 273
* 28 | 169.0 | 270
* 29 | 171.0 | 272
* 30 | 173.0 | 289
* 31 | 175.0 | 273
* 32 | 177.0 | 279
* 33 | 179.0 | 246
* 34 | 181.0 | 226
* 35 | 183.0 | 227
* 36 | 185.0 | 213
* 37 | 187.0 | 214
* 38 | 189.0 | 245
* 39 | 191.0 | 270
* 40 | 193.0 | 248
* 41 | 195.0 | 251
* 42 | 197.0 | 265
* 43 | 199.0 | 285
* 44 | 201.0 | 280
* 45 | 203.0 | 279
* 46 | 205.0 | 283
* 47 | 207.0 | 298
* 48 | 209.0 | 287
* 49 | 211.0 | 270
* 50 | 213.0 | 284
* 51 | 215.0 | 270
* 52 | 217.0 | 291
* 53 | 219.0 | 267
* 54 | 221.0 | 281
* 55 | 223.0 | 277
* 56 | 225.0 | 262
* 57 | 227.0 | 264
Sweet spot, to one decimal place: 151.0 mm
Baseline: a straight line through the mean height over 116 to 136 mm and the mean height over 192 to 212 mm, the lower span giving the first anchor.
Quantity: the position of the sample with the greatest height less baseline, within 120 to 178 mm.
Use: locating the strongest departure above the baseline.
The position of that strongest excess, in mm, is 151.0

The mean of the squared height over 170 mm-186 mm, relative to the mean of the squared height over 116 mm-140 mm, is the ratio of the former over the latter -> 1.30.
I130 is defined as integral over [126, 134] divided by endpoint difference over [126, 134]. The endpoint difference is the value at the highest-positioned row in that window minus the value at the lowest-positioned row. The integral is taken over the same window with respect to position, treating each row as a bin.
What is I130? 33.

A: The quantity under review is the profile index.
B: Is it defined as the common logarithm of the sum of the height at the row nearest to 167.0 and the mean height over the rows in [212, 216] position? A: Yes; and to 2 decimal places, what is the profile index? 2.74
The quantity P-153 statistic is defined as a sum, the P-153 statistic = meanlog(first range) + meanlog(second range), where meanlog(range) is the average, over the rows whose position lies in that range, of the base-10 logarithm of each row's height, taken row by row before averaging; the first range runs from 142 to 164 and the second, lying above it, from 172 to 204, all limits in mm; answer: 4.87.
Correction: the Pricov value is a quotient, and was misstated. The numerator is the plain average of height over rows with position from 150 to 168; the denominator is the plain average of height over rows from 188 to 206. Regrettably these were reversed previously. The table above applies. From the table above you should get 1.08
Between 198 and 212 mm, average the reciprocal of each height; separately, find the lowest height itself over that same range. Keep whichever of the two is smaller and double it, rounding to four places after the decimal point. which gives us 0.0071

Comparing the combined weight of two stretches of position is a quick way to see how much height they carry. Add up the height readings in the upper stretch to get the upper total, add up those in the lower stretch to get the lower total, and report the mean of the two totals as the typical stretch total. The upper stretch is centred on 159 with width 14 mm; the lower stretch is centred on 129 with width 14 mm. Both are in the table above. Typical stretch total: 1782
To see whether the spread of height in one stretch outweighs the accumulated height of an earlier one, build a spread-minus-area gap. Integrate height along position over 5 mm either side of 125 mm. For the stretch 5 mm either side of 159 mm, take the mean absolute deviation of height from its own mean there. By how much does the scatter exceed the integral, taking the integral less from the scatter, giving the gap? -1862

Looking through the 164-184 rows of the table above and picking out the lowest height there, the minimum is 226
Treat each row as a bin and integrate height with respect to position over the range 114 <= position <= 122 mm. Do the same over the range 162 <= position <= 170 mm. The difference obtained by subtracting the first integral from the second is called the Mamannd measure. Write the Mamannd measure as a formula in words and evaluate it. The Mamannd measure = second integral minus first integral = 1050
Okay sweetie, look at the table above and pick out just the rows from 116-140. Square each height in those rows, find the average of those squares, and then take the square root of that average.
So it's 223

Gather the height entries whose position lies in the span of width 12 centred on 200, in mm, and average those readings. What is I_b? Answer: 274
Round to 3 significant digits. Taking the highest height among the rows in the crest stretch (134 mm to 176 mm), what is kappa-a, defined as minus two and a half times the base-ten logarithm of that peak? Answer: -6.29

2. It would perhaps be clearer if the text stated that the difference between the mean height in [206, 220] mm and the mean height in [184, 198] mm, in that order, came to 37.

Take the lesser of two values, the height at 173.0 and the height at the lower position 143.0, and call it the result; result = 289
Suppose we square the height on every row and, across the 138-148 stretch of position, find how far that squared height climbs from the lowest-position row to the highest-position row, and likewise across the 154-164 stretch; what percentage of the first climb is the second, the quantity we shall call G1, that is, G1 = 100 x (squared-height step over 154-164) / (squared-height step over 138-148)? -18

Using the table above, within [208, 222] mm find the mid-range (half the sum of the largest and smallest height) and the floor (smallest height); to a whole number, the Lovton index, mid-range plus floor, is 546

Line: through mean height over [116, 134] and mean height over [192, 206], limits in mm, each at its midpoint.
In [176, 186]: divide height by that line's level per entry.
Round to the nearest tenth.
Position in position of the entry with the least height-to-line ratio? 185.0 mm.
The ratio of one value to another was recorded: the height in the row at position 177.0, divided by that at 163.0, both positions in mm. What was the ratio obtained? 1.02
